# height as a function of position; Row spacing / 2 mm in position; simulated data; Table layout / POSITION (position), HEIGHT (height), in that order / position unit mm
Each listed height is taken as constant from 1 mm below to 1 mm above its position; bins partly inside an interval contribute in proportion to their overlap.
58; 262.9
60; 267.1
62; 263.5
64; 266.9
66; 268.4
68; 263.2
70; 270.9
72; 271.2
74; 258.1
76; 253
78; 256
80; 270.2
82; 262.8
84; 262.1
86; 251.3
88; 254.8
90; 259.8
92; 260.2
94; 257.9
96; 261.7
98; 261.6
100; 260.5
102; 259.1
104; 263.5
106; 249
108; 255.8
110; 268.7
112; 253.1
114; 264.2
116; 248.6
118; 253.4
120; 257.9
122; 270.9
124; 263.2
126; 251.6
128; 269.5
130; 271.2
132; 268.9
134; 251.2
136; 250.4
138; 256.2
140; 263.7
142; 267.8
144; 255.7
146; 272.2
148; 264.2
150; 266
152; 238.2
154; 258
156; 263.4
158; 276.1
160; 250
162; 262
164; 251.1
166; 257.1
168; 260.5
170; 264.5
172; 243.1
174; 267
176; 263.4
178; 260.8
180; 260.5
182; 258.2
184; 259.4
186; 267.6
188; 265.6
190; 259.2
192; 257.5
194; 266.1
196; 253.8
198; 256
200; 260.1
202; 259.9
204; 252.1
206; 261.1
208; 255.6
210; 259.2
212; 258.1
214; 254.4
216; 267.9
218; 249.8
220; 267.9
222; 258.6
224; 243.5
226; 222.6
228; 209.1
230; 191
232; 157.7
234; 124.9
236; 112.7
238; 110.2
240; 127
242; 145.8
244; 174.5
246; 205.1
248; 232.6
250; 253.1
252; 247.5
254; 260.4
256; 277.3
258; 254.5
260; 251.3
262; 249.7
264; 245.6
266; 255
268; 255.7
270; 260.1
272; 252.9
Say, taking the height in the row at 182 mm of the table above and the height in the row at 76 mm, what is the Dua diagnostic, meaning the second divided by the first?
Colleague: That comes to 0.980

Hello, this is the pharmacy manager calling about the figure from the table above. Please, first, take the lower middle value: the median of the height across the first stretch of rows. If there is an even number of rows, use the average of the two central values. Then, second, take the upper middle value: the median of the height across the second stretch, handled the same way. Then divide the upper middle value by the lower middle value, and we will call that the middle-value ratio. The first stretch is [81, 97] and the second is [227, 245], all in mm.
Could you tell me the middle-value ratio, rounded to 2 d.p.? 0.56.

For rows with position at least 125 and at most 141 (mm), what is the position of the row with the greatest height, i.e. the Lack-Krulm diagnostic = 130 mm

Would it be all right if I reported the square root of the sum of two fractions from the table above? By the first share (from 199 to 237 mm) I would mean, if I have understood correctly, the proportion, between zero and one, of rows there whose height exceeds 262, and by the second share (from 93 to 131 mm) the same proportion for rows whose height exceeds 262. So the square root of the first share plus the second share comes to 0.69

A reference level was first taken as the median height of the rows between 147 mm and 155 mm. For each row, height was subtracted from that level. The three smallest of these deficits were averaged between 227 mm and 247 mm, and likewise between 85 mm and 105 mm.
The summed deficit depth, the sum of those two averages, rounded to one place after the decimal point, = 58.2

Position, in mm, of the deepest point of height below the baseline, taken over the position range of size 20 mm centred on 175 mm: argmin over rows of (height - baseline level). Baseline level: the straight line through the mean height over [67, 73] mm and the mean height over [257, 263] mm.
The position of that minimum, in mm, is 172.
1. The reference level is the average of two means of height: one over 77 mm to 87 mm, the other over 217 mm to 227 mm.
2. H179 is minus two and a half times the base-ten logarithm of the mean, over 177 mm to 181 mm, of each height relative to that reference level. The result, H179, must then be -0.03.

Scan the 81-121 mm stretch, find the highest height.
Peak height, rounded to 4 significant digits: 268.7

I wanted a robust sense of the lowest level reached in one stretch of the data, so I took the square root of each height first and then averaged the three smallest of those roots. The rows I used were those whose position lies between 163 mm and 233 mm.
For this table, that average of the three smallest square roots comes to 13.6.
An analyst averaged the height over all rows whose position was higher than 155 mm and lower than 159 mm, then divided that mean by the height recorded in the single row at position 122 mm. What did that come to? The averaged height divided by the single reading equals 1.00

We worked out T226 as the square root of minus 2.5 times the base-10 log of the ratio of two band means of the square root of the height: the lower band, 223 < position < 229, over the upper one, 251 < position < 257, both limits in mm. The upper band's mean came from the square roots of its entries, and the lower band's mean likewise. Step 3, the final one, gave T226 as 0.29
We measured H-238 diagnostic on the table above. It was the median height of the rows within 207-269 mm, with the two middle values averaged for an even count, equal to 250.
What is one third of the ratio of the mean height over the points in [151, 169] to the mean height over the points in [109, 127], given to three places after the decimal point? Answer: 0.331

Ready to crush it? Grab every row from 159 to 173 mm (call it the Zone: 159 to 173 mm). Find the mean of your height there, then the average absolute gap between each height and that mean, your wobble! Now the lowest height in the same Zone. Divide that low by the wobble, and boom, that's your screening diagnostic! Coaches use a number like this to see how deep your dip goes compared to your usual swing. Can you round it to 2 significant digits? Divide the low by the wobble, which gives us 38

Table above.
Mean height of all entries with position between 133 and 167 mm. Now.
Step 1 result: 259.0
